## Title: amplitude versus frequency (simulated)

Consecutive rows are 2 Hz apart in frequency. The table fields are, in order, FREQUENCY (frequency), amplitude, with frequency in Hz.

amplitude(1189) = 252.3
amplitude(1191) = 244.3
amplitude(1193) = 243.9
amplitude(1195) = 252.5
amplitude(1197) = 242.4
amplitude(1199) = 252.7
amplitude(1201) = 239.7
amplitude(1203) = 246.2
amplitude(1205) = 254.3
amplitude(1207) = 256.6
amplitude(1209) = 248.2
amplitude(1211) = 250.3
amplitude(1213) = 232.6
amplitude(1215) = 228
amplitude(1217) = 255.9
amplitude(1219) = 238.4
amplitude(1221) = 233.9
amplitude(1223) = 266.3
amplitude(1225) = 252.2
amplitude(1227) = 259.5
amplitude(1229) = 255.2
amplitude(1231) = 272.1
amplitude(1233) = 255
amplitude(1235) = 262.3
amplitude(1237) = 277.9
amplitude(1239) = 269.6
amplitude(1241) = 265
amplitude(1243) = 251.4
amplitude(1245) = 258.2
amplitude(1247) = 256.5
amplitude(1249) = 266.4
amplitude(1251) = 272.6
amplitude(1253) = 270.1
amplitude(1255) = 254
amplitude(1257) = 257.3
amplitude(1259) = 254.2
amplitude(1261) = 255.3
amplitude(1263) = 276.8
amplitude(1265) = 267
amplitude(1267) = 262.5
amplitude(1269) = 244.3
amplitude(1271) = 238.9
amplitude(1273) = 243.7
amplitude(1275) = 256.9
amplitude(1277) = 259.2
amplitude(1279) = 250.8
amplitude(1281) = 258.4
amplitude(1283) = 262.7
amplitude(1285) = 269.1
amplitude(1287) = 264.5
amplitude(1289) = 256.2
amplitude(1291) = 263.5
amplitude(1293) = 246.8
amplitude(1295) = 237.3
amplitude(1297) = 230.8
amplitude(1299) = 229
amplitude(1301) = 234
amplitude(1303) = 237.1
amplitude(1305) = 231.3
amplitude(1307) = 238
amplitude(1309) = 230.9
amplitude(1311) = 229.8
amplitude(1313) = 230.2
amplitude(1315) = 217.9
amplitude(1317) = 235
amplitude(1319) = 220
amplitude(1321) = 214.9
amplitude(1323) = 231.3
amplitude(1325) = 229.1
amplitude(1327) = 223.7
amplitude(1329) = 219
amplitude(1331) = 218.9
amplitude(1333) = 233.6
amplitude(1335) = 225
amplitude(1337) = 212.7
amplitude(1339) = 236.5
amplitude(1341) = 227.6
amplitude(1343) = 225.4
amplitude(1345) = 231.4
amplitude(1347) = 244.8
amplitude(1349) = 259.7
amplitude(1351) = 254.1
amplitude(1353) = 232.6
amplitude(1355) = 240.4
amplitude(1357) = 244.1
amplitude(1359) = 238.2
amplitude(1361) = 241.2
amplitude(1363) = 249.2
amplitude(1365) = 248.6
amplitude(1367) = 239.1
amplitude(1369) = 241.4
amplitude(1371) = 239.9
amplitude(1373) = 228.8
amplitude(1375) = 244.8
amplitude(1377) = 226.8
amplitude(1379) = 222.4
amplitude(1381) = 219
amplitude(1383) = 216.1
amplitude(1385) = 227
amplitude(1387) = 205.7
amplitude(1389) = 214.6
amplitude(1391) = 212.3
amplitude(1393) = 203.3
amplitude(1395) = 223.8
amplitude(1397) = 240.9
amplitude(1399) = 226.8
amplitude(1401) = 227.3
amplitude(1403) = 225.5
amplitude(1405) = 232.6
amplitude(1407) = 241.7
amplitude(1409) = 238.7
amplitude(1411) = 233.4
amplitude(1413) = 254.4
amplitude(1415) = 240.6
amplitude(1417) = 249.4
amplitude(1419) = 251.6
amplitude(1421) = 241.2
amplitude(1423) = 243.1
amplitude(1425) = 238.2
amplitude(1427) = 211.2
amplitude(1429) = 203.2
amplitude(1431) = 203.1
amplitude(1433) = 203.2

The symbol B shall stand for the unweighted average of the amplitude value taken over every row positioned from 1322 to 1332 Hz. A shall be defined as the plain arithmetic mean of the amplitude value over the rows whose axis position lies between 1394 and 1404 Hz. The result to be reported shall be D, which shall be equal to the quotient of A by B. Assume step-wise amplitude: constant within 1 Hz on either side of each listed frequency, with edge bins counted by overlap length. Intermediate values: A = 229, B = 224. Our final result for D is 1.02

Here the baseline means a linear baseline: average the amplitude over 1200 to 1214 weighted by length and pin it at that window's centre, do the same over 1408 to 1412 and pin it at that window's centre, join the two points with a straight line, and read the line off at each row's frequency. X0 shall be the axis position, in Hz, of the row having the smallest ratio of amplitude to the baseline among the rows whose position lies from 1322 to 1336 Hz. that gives 1331 Hz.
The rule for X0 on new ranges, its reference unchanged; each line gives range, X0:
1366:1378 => 1377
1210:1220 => 1215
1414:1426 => 1425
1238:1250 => 1243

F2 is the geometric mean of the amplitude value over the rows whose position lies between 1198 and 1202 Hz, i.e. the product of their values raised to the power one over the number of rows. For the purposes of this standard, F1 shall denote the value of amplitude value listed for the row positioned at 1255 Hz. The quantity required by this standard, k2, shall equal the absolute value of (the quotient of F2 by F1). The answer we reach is 0.97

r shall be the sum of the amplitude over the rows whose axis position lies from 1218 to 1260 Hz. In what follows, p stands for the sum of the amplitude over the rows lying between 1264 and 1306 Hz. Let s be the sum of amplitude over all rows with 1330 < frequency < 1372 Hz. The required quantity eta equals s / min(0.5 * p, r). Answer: 1.90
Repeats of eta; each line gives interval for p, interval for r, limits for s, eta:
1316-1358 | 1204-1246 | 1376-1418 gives 1.97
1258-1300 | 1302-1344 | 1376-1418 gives 1.80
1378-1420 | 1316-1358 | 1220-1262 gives 2.27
